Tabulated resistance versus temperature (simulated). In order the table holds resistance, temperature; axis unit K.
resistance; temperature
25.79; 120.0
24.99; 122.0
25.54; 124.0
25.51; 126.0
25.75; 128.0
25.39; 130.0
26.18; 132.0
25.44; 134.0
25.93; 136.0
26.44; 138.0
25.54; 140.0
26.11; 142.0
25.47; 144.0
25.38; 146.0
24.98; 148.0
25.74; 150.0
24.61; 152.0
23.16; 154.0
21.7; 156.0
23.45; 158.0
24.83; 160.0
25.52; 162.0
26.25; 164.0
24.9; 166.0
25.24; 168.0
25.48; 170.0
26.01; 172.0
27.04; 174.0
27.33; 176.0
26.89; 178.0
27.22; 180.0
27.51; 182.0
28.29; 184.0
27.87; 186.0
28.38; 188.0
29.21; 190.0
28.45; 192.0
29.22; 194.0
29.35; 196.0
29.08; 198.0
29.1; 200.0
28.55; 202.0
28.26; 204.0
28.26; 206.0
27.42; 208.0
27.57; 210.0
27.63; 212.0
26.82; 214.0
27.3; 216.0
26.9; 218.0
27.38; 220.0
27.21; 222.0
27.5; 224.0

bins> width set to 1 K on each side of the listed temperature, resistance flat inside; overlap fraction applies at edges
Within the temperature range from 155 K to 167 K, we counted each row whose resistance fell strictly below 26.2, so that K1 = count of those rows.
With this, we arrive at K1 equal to 5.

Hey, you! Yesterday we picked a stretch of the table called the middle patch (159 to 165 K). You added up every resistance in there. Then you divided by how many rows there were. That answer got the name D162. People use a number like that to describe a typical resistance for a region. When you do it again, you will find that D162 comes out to 25.5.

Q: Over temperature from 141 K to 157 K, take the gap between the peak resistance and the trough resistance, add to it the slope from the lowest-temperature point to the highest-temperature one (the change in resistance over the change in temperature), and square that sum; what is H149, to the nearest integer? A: 17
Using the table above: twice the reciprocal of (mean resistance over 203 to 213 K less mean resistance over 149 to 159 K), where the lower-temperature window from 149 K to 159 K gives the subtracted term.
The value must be 0.49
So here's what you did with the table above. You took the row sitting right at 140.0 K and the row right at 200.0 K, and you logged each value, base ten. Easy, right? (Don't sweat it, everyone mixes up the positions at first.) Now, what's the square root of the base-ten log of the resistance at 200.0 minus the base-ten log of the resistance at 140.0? 0.24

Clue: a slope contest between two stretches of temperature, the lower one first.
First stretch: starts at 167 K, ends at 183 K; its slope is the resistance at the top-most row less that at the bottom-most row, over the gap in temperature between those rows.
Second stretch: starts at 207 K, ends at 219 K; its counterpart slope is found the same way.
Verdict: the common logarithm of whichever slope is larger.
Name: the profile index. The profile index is -0.8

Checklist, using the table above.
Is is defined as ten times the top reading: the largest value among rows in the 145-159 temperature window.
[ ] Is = 257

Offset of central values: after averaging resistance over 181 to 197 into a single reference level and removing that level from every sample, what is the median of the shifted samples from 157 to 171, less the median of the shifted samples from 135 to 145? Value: -0.7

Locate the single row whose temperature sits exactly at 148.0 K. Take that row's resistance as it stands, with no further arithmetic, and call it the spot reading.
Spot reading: 24.98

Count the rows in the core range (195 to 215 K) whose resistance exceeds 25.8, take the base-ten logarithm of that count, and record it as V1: 1.0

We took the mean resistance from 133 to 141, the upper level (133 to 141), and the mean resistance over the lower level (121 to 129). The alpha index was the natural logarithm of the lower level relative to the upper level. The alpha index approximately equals -0.015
